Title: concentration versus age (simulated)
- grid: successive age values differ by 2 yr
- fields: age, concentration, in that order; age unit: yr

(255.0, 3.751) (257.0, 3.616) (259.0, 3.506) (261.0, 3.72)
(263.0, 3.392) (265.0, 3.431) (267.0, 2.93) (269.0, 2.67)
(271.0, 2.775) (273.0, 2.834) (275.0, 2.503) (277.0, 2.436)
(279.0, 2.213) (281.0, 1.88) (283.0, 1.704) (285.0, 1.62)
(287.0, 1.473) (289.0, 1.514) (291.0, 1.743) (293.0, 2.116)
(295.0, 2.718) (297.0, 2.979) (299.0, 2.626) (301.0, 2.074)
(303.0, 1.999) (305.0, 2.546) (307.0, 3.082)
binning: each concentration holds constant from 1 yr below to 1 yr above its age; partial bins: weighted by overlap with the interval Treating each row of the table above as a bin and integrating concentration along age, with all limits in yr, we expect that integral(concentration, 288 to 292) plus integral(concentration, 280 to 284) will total 14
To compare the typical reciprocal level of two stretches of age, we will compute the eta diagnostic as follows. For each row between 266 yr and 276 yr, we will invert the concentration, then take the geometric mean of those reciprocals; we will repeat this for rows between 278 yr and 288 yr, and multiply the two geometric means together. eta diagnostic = 0.207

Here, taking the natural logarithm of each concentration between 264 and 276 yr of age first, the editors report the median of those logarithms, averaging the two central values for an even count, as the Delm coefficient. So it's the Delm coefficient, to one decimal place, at 1.0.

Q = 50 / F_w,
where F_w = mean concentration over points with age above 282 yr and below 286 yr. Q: 30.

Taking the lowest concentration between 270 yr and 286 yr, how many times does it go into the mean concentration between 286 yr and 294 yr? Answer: 1.06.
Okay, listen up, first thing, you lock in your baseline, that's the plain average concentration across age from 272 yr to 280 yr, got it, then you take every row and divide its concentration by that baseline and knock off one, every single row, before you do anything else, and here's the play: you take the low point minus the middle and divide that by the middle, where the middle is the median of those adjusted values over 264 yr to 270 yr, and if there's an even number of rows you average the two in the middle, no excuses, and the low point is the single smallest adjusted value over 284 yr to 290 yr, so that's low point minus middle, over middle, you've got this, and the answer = -3.4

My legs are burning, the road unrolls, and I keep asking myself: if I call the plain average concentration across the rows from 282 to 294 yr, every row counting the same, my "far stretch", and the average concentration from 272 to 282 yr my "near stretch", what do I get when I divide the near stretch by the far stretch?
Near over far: 1.4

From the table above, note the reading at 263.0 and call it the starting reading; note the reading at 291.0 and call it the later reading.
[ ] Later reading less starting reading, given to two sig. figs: -1.6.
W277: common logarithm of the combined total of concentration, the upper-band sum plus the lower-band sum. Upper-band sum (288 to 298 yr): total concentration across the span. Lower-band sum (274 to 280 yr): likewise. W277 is 1.26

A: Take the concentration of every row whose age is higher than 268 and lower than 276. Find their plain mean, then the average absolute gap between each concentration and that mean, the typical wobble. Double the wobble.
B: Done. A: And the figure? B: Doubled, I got 0.22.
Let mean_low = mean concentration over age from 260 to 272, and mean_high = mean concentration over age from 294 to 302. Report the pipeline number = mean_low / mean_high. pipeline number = 1.21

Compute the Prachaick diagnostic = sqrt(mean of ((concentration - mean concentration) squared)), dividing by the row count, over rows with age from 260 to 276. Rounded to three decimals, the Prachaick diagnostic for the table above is 0.401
